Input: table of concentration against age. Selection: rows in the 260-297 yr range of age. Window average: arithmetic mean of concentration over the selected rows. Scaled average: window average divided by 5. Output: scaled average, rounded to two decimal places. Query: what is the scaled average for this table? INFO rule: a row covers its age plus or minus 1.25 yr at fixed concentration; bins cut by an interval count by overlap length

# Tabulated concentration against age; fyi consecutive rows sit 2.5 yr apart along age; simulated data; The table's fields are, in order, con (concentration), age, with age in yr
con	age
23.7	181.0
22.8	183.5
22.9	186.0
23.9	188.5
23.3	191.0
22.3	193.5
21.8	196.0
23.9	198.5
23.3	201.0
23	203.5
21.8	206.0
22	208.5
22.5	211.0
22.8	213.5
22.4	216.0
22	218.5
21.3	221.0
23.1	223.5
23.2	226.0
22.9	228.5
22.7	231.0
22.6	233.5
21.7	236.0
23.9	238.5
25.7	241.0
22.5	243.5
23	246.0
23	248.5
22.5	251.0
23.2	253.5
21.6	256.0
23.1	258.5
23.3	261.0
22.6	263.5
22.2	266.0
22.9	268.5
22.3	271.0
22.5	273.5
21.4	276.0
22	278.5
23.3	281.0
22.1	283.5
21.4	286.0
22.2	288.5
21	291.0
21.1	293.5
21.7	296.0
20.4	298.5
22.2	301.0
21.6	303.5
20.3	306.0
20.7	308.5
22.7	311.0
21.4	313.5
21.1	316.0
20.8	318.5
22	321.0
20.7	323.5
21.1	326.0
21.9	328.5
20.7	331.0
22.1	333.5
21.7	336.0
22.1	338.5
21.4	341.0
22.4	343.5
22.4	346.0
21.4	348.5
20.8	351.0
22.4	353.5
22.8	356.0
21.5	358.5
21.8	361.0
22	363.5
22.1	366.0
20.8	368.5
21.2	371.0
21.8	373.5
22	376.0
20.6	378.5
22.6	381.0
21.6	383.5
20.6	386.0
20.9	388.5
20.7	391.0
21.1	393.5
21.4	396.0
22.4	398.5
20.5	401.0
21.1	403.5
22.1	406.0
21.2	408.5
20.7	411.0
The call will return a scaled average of 4.43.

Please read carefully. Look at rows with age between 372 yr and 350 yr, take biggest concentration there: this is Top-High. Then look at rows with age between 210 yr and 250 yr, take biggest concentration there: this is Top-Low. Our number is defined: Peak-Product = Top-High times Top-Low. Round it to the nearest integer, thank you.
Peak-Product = 586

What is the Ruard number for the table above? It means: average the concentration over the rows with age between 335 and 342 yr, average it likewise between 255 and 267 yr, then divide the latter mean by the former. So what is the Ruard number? 1.04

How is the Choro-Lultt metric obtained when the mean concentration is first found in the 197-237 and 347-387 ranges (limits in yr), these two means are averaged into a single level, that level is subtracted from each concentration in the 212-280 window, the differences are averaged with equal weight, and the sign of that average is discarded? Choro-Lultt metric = 0.58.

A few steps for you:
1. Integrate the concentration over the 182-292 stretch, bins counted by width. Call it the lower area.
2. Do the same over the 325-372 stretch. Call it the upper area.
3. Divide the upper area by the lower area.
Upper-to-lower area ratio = 0.4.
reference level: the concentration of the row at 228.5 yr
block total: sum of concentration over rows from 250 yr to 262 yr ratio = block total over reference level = 4.97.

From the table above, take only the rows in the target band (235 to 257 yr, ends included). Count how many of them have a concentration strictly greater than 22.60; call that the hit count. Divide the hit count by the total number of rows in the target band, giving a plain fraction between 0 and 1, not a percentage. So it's 0.56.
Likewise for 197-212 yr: 0.50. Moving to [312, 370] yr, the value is 0.04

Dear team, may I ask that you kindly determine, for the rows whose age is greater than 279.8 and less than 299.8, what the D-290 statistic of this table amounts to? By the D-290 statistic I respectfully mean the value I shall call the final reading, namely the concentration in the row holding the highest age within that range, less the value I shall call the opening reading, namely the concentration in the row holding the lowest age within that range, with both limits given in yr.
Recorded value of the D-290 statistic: -2.9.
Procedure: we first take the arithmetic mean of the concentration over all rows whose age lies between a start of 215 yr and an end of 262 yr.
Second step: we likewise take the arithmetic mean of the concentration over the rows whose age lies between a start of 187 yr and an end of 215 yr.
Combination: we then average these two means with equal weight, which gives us 22.80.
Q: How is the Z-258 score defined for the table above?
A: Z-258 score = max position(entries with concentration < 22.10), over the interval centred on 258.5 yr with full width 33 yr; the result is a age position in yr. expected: 256.0 yr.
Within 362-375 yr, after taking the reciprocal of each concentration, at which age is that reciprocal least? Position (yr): 366.0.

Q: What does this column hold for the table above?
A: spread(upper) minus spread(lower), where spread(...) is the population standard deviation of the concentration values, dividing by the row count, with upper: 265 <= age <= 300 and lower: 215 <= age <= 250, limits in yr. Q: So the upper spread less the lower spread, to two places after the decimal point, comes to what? -0.26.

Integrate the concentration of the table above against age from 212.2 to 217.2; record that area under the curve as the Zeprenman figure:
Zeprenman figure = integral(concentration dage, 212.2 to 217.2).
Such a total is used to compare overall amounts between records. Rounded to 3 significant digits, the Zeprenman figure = 113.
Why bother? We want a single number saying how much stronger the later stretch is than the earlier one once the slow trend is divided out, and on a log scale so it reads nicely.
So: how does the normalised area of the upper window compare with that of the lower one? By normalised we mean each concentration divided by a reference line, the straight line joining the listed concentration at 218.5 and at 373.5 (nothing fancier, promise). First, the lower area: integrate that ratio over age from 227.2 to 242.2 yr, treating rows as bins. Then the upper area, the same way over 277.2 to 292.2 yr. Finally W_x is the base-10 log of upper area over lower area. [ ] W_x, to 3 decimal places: -0.023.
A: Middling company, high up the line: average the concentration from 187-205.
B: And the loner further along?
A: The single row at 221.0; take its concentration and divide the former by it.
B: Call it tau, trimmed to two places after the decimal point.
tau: 1.08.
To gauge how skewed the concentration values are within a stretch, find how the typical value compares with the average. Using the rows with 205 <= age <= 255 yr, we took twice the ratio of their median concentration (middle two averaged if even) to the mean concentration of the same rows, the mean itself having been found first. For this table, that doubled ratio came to 1.99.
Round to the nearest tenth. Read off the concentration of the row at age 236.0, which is 21.7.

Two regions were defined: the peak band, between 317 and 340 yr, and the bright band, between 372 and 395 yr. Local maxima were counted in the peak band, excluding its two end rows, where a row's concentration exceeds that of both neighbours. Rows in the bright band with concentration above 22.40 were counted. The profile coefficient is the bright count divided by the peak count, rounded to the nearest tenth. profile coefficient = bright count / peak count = 0.3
